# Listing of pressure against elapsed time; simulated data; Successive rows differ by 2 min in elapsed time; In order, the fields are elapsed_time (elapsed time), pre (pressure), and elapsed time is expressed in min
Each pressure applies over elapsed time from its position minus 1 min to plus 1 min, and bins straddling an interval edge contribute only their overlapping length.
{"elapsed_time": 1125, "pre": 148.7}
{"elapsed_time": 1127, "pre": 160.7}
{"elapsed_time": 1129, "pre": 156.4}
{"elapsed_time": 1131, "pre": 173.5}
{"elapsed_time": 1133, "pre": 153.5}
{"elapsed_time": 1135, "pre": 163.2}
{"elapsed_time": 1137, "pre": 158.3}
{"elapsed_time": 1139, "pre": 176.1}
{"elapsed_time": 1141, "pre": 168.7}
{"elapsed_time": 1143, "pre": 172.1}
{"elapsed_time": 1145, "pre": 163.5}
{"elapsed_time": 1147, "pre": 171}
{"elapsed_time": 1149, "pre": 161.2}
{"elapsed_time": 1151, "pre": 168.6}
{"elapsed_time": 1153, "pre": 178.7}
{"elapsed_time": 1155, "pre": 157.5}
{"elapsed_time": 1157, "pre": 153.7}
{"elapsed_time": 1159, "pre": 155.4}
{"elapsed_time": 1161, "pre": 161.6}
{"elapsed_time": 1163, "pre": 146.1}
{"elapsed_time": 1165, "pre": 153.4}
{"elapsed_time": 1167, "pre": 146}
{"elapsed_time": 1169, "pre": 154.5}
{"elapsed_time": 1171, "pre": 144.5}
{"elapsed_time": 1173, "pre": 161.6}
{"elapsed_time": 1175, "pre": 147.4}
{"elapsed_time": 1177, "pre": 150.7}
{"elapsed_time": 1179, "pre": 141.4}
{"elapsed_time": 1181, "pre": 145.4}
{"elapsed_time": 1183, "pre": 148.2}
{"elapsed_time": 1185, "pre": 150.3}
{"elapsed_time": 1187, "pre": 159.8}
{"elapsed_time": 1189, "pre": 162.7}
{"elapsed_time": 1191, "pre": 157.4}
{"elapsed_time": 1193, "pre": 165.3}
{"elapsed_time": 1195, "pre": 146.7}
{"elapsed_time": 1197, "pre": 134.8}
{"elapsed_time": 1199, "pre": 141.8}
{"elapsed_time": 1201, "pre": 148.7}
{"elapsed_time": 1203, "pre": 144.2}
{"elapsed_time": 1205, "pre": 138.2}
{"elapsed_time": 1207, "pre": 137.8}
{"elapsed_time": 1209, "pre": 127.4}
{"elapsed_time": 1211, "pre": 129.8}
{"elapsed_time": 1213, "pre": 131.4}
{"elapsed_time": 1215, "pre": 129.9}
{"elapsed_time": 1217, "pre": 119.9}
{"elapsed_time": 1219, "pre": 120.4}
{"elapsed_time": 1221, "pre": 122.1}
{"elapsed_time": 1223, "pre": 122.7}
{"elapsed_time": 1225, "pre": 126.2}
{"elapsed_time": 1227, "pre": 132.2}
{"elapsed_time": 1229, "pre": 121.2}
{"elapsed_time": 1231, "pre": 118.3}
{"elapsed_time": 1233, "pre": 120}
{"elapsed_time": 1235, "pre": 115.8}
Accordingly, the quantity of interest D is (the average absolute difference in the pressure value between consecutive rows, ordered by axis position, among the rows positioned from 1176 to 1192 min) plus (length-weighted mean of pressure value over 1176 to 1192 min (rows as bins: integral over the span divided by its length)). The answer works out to 157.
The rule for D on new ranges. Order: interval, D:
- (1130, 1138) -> 174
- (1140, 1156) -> 177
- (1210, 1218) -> 132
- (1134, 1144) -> 176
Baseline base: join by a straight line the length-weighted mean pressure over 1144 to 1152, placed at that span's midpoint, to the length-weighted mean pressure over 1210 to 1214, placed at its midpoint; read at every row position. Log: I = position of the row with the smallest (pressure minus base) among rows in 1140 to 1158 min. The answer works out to 1157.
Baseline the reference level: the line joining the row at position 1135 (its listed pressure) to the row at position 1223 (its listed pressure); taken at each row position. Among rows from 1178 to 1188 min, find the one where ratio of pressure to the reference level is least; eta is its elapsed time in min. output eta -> 1179 min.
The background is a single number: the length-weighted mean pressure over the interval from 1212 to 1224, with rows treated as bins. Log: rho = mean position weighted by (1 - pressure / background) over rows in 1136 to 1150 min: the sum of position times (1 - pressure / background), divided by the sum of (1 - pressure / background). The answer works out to 1143.0 min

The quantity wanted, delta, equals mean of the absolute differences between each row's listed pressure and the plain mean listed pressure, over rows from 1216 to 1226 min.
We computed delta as 1.8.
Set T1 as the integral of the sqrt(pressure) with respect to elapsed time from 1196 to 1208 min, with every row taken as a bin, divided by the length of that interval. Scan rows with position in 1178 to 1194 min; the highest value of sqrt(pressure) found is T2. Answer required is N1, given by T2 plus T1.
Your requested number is 24.7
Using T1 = 11.9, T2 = 12.9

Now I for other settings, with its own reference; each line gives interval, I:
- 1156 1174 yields 1163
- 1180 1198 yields 1197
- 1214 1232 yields 1217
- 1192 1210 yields 1209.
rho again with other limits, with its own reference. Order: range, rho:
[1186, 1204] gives 1193.6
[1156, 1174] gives 1164.9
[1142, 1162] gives 1151.4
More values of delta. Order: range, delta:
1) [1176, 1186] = 3.0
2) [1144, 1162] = 6.2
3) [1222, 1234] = 3.8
